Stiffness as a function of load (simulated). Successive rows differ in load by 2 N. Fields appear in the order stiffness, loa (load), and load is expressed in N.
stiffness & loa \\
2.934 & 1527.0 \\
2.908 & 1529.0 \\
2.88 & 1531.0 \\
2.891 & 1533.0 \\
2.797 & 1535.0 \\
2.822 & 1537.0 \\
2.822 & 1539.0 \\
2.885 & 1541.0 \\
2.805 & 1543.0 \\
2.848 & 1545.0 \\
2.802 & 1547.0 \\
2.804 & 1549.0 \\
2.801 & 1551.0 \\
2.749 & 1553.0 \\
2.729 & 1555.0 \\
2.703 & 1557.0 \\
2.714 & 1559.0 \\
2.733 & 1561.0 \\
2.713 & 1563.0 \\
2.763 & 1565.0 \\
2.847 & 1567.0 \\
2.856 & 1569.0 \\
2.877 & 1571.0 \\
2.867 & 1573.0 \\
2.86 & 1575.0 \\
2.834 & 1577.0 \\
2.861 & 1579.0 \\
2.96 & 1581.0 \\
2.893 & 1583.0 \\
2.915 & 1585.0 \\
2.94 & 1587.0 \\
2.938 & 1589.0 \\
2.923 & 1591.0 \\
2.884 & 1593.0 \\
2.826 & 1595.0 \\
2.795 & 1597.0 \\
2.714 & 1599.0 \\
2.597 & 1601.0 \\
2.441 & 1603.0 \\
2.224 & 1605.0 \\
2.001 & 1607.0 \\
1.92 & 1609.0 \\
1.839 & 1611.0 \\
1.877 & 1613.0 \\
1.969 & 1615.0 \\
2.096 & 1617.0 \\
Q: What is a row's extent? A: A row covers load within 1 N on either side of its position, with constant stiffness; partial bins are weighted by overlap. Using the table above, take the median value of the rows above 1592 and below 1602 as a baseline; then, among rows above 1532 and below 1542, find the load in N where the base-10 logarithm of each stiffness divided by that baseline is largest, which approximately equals 1533.0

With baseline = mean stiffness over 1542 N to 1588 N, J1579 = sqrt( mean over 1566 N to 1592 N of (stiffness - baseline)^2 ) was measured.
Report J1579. 0.080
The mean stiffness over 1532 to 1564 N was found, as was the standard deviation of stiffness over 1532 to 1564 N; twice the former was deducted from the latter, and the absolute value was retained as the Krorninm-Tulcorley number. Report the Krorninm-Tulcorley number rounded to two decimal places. 5.52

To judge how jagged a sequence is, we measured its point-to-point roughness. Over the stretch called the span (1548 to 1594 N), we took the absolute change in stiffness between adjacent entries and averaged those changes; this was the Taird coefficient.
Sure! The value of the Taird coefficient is 0.030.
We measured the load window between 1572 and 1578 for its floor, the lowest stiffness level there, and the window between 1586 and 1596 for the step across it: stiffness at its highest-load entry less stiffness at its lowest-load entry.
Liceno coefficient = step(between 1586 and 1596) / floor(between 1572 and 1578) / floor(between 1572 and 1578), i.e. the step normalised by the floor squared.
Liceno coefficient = -0.014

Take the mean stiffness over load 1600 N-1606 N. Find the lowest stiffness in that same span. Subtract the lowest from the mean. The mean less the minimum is 0.20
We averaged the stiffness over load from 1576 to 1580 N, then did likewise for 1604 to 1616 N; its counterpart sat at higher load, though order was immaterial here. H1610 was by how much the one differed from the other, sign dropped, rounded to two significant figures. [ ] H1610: 0.88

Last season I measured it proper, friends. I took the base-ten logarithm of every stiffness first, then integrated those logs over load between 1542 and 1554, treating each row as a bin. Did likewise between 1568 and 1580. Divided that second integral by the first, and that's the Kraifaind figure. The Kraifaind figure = 1.0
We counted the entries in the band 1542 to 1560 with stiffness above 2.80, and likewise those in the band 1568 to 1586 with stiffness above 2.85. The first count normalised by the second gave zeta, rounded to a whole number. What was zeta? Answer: 1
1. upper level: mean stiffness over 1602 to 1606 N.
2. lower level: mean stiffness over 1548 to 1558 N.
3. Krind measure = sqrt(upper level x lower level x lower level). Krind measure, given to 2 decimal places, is 4.21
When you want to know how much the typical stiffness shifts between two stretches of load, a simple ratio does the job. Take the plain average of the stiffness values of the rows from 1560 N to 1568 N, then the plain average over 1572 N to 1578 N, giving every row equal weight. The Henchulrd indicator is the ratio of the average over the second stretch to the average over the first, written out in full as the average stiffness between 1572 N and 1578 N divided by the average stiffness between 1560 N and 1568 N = 1.03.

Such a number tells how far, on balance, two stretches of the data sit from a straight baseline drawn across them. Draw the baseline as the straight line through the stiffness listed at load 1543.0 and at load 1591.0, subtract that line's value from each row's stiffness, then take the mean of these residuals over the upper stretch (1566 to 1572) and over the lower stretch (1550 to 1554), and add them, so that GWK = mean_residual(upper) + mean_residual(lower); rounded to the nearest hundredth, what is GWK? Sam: -0.06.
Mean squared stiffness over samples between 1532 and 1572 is 7.83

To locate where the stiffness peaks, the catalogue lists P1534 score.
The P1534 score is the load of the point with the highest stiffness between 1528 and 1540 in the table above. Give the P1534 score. 1529.0 N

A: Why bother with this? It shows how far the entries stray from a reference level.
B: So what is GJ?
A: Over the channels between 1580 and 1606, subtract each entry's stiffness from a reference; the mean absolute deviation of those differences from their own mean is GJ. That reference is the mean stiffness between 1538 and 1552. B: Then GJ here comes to 0.17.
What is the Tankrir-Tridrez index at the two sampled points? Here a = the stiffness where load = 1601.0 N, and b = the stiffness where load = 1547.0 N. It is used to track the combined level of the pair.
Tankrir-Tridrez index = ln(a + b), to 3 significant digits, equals 1.69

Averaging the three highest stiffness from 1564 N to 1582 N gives 2.90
